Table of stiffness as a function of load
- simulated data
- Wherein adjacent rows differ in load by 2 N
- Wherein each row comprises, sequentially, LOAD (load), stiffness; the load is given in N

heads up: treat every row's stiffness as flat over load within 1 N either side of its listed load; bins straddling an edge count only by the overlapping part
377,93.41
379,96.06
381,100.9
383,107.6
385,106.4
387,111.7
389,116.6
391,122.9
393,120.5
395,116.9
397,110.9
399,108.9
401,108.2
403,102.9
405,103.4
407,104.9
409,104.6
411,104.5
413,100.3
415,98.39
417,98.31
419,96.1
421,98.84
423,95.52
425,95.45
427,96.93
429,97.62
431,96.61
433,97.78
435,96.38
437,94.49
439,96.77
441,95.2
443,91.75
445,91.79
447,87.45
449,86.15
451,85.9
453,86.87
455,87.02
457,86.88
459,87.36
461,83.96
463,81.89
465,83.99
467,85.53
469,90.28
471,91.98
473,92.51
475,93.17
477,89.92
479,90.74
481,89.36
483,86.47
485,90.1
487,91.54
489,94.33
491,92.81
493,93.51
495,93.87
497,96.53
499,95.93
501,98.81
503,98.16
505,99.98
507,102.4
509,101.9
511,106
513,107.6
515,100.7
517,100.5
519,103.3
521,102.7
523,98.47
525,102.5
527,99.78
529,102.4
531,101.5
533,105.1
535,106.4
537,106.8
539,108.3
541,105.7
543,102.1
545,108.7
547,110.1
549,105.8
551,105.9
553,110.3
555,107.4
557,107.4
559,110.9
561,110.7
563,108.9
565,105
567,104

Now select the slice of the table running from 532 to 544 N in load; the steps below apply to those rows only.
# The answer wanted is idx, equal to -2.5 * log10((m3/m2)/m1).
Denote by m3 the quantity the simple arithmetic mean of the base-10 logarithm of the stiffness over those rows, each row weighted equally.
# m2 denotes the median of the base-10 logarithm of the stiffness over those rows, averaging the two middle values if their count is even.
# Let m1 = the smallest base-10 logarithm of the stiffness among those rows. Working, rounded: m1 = 2.01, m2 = 2.03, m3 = 2.02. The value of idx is 0.758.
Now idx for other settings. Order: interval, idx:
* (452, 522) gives 0.703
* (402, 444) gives 0.730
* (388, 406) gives 0.757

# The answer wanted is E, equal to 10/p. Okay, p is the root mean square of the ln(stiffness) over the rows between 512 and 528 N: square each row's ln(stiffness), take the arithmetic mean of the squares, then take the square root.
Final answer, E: 2.163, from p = 4.62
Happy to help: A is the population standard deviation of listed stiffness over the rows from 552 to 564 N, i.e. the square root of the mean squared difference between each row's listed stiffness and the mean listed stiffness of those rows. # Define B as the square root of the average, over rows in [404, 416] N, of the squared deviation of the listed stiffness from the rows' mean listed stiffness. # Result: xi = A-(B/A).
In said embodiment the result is -0.2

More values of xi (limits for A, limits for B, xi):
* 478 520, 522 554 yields 5.0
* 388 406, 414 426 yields 6.6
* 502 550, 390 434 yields 0.9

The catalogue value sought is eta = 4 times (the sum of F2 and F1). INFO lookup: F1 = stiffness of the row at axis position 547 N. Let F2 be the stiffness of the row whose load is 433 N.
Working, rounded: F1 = 110.1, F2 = 97.78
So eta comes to 832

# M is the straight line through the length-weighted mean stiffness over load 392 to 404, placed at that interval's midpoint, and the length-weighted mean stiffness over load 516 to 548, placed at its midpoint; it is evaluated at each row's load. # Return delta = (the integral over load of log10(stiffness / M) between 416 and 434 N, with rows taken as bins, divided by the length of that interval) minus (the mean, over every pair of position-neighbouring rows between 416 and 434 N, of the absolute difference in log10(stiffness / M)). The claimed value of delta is -0.06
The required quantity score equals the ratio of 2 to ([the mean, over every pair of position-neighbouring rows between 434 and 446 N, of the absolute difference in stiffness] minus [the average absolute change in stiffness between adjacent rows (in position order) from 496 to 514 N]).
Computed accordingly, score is 81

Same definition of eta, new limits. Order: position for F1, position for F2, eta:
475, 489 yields 750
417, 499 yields 777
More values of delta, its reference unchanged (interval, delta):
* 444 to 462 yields -0.10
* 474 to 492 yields -0.08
